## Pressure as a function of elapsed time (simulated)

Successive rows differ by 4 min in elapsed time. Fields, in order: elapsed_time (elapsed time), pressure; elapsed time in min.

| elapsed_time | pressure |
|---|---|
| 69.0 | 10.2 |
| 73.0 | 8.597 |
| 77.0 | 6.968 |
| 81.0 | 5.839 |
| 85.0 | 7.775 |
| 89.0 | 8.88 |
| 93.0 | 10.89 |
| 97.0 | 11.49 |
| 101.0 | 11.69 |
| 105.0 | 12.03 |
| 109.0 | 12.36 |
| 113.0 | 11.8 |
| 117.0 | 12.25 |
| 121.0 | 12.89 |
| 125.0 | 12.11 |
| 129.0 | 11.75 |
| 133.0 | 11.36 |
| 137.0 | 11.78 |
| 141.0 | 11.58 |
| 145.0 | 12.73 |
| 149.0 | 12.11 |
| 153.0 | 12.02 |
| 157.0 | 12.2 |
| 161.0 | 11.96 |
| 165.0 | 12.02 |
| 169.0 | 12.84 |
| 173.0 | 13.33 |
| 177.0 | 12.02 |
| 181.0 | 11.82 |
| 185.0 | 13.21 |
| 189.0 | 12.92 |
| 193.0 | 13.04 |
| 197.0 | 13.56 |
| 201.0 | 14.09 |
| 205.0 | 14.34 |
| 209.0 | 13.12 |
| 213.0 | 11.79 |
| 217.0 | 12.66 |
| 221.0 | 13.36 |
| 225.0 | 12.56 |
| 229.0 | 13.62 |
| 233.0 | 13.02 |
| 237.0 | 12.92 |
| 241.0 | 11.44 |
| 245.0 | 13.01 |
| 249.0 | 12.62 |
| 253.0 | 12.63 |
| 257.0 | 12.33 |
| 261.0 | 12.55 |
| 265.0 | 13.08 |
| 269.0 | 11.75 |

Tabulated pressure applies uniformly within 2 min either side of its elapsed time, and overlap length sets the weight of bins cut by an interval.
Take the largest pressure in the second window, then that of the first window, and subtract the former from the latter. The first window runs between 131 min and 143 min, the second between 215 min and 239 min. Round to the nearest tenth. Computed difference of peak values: -1.8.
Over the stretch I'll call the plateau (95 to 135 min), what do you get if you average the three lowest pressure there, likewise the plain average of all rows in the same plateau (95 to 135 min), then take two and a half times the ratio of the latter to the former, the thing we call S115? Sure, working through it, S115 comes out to 2.60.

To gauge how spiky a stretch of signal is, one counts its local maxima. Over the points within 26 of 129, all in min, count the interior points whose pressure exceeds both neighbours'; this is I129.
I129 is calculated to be 4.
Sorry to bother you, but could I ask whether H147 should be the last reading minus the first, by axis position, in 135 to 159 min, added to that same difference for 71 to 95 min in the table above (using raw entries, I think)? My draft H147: 2.7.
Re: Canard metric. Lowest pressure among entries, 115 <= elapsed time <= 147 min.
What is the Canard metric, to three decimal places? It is 11.360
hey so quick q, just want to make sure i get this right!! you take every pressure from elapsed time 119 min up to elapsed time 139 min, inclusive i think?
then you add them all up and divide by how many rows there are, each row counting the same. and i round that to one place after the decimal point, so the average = 12.0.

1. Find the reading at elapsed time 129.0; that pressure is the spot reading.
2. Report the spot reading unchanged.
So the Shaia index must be 11.75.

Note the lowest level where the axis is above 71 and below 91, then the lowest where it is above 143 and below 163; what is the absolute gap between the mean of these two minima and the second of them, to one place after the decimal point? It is 3.1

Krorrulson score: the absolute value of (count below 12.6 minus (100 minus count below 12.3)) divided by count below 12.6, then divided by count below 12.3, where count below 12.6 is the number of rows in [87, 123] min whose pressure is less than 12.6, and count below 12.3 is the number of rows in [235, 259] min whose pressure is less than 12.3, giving 11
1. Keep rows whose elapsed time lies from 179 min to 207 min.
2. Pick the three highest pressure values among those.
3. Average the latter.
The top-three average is 14.0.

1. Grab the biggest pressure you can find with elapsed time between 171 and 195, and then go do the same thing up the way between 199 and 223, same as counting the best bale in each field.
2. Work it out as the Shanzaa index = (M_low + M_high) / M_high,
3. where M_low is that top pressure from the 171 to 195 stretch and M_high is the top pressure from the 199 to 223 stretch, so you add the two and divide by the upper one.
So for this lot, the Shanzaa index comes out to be 1.93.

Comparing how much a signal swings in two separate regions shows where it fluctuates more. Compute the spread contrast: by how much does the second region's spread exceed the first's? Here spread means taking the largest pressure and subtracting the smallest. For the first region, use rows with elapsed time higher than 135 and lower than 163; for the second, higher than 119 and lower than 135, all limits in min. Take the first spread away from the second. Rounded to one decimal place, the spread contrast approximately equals 0.4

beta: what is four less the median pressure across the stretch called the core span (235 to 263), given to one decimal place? -8.6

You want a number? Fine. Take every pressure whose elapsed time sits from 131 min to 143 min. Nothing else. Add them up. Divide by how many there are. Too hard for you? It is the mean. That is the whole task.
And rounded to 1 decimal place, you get 11.6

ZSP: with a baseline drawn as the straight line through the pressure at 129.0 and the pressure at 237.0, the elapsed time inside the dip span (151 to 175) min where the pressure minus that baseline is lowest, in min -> 161.0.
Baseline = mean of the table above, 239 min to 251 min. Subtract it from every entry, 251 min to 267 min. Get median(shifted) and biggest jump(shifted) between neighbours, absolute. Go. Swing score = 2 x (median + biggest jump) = 1.5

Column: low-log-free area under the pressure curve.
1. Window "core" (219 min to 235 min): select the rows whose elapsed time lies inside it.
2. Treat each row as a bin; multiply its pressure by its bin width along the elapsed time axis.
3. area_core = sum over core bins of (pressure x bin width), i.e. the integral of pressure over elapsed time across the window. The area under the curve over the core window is 210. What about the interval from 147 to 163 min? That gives 193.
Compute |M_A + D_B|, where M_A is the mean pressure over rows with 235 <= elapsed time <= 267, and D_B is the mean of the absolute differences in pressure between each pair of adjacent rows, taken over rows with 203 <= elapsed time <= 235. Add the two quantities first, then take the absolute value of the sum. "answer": 13.5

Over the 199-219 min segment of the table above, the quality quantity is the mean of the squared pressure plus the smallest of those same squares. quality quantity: 314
